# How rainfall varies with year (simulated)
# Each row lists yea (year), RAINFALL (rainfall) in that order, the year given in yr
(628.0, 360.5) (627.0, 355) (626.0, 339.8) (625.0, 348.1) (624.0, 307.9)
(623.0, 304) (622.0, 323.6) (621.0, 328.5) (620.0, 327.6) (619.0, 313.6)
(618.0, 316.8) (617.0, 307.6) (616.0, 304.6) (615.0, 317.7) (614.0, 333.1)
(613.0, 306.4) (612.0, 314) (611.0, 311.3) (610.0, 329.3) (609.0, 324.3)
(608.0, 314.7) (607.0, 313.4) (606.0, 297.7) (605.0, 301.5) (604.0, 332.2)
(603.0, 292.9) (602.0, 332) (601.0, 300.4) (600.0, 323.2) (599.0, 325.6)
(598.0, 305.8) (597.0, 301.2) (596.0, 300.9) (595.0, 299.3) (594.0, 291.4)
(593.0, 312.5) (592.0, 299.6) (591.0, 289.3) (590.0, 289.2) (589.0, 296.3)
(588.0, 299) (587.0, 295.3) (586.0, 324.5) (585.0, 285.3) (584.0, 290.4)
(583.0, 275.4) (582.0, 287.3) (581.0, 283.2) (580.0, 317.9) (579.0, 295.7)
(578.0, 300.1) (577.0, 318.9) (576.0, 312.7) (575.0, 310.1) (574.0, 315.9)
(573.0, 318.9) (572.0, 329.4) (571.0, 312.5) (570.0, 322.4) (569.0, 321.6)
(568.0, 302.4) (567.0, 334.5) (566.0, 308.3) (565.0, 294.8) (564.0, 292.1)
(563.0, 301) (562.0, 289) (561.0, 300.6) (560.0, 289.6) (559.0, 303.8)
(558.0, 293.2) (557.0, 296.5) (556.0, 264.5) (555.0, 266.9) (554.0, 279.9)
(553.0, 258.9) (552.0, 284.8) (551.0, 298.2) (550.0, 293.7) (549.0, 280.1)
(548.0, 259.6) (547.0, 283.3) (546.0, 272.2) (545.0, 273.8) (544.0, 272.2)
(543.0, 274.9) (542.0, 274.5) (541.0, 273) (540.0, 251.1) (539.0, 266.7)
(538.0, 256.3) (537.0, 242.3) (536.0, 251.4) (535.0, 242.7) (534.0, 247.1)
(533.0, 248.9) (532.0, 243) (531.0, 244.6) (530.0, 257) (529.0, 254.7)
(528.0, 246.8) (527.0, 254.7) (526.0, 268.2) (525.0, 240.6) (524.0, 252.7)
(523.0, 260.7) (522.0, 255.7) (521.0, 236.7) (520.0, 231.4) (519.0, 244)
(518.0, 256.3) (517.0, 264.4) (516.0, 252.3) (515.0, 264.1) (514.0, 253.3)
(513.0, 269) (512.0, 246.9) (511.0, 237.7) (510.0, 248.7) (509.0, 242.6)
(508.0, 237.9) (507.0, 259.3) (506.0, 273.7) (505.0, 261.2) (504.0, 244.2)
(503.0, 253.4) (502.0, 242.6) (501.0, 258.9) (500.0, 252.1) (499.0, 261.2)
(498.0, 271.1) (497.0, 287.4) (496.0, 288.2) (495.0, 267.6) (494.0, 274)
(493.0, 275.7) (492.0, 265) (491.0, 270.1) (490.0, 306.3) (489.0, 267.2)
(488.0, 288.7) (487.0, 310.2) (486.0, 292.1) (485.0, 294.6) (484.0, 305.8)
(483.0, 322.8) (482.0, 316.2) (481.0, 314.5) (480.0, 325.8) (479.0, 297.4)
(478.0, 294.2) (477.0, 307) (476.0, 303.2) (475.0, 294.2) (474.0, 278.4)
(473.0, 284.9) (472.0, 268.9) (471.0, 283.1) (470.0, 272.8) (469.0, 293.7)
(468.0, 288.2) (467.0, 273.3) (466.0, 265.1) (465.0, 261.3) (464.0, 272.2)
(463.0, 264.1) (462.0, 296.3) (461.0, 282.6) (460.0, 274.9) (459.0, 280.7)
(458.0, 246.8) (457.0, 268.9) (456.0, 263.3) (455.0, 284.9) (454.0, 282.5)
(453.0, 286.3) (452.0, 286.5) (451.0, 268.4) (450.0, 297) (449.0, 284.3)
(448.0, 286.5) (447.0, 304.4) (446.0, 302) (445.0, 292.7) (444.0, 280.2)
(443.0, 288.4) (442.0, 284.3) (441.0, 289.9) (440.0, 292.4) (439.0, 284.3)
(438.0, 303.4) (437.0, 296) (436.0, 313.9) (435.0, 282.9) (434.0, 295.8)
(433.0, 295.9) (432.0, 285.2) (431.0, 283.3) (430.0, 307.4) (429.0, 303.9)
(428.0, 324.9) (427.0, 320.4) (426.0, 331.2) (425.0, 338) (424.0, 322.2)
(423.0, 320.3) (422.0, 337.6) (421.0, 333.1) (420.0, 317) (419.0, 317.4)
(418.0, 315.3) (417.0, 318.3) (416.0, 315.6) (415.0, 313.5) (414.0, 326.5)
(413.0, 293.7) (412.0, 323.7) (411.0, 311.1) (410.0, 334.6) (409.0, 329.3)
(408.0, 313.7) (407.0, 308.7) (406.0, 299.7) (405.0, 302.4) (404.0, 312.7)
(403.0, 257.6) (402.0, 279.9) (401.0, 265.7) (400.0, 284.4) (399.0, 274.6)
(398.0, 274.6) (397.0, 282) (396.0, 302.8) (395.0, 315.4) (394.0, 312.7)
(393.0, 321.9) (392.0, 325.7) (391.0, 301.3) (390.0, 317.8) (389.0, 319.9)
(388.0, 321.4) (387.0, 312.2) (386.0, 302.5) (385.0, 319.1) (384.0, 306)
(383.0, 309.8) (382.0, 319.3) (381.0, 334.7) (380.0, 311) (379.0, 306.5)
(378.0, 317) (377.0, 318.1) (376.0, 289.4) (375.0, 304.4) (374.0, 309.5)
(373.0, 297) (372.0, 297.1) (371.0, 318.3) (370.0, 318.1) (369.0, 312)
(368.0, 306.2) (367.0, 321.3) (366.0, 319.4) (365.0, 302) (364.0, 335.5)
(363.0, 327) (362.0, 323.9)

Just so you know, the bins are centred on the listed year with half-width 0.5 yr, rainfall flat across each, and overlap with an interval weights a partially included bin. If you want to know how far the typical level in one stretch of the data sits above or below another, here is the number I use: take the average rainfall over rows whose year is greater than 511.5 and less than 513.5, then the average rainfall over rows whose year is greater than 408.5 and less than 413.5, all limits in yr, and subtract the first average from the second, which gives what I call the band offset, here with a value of 61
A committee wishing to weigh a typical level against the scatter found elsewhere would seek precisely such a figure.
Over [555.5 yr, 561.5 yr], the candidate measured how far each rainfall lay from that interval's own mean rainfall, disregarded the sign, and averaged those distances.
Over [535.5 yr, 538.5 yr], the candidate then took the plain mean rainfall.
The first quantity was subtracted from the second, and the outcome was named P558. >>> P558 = 240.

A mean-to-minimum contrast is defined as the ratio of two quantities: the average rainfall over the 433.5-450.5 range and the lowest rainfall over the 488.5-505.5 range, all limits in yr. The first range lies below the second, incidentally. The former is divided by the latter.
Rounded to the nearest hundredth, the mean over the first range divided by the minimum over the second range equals 1.21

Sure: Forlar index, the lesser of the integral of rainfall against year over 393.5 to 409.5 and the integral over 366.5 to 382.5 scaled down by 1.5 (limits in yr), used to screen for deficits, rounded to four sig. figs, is 3320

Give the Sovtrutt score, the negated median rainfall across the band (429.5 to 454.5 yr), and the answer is -288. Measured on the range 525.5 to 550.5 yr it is -257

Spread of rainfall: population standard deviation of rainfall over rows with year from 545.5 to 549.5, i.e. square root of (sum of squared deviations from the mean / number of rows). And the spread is 9.1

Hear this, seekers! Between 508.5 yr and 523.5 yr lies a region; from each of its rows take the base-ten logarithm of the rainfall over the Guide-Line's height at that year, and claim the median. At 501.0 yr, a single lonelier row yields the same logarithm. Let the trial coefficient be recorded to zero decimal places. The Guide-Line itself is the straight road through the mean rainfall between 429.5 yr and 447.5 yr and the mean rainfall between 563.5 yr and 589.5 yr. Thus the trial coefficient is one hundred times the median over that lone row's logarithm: 121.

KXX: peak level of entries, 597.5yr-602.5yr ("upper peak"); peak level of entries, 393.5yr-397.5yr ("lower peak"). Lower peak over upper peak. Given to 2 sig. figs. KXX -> 0.95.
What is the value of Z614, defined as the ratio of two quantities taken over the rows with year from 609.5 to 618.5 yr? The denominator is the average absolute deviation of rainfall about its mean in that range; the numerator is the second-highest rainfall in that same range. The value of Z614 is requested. 43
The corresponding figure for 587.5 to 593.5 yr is 50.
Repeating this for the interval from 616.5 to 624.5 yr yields 41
